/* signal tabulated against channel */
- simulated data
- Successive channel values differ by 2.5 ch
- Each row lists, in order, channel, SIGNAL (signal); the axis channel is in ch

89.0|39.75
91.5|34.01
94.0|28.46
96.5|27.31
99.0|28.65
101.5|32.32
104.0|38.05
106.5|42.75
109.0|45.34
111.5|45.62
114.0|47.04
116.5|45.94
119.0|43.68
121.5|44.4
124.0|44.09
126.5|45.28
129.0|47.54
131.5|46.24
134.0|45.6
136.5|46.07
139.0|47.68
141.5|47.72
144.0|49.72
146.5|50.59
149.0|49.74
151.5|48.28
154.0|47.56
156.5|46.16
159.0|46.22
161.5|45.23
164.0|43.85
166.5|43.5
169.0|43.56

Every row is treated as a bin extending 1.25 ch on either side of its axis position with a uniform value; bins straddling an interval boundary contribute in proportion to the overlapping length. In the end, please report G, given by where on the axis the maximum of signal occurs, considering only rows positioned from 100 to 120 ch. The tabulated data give 114.0 ch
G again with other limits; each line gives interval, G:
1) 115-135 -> 129.0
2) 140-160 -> 146.5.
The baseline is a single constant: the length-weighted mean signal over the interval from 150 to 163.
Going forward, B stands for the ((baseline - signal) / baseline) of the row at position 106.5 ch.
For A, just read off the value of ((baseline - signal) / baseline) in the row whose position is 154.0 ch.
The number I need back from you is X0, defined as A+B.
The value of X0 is 0.07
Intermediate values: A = -0.02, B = 0.08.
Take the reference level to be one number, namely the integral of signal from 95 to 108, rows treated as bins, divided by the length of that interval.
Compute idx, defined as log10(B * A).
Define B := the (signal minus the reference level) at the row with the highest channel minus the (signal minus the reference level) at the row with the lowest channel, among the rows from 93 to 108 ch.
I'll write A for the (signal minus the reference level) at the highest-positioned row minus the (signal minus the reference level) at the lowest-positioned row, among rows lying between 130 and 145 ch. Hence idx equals 1.7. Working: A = 3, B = 14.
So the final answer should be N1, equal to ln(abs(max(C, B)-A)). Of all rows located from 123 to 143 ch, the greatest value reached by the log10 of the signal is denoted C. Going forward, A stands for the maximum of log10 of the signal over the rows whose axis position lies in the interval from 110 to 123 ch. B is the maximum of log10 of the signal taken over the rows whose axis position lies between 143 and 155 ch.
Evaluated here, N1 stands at -3.5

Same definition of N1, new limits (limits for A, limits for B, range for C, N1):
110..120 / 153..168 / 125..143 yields -5.1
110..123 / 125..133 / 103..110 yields -5.4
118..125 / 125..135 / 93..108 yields -3.5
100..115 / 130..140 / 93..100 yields -5.1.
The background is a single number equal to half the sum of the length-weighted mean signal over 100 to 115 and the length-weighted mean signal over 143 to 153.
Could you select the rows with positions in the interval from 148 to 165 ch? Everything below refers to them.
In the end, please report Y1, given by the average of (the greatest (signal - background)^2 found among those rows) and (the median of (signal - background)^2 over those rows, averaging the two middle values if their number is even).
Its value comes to 10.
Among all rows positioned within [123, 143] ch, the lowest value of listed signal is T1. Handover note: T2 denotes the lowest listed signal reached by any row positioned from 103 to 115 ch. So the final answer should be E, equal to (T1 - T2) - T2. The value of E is -32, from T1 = 44.09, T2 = 38.05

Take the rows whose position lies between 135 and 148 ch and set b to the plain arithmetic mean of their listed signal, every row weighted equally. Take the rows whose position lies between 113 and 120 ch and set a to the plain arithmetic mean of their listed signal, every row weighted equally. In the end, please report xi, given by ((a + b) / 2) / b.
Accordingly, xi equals 0.97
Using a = 45.6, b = 48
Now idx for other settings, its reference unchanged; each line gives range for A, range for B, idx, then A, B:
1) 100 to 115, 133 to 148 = 1.9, 15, 5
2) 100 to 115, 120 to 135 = 1.2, 15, 1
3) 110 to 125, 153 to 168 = 0.8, -2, -4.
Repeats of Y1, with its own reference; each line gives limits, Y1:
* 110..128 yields 2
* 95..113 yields 194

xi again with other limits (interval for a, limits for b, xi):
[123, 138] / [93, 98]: 1.32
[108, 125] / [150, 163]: 0.98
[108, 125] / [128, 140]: 0.98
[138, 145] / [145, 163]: 1.01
